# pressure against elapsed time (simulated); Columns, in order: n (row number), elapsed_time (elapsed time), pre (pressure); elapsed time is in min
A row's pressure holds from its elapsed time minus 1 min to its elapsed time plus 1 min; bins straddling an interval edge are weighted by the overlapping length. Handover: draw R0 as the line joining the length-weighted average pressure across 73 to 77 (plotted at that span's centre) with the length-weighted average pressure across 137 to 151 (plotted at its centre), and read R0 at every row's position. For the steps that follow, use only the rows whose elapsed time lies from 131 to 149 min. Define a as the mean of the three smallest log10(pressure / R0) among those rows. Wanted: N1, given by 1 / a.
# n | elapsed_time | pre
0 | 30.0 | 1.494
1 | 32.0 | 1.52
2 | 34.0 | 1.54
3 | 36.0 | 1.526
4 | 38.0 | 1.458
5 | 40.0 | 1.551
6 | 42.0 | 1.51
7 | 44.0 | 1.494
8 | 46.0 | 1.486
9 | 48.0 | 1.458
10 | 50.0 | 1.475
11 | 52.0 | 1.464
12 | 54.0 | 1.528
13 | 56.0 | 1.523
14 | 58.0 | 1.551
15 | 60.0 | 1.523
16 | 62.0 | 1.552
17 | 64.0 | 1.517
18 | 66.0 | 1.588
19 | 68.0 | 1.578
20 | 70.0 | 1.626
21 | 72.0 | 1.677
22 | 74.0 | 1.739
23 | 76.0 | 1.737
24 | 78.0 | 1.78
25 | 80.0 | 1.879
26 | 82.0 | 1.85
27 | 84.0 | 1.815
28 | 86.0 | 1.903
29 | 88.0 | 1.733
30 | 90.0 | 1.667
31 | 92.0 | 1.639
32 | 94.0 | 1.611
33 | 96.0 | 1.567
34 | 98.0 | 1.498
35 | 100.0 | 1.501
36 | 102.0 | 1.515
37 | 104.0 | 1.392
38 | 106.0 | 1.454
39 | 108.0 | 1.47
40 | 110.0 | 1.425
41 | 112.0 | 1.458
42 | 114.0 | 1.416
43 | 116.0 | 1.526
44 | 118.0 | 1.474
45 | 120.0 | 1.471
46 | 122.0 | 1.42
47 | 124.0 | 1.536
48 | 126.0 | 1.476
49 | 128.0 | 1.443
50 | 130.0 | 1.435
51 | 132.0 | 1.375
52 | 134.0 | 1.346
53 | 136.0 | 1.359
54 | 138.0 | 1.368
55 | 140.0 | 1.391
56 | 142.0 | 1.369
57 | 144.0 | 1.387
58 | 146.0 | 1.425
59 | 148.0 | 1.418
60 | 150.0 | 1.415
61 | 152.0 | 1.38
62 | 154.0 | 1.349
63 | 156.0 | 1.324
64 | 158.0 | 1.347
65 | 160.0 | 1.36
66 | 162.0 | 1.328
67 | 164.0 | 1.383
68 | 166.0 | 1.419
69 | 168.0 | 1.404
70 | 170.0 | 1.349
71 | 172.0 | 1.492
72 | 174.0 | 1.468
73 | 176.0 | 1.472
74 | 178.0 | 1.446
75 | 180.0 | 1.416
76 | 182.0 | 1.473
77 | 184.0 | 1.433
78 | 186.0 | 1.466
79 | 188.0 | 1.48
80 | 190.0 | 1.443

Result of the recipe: -38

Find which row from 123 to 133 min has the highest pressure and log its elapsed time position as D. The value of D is 124.0 min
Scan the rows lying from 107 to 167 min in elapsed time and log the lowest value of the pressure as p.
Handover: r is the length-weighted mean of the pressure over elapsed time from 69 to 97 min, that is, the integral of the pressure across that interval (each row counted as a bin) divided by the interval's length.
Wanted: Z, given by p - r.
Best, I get -0.41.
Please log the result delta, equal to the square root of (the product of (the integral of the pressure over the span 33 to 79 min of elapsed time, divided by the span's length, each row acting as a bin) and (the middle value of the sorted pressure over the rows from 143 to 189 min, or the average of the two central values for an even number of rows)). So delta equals 1.49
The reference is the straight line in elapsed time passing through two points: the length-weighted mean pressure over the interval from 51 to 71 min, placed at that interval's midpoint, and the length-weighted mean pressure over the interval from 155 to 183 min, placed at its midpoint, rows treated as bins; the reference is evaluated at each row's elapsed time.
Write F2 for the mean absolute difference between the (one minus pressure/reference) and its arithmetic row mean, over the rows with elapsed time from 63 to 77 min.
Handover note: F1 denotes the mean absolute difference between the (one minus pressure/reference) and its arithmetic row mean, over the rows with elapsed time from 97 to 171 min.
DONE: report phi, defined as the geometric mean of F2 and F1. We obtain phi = 0.034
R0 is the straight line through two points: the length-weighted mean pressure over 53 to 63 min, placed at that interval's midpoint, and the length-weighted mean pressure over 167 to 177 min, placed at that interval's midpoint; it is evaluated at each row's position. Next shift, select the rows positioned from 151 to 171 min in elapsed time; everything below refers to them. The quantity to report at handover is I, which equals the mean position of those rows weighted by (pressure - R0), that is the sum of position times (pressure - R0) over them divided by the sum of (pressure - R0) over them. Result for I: 159.9 min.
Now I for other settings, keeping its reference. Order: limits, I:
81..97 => 86.8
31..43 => 37.1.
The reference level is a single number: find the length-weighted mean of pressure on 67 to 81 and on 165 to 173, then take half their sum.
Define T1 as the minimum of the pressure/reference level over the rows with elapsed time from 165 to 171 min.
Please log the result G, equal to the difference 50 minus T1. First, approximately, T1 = 0.86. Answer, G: 49.1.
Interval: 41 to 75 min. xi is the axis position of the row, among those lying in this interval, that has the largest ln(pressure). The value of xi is 74.0 min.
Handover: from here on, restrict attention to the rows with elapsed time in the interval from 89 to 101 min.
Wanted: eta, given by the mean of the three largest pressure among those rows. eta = 1.64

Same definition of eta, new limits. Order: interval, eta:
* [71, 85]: 1.85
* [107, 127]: 1.51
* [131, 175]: 1.46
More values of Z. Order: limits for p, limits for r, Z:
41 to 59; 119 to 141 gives 0.04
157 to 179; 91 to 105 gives -0.20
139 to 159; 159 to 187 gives -0.10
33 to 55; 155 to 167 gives 0.10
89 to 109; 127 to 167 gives 0.01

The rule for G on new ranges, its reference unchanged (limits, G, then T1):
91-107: 49.1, 0.89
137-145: 49.1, 0.87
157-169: 49.2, 0.85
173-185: 49.1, 0.90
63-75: 49.0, 0.97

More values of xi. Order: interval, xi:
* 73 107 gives 86.0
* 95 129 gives 96.0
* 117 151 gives 124.0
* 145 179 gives 172.0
